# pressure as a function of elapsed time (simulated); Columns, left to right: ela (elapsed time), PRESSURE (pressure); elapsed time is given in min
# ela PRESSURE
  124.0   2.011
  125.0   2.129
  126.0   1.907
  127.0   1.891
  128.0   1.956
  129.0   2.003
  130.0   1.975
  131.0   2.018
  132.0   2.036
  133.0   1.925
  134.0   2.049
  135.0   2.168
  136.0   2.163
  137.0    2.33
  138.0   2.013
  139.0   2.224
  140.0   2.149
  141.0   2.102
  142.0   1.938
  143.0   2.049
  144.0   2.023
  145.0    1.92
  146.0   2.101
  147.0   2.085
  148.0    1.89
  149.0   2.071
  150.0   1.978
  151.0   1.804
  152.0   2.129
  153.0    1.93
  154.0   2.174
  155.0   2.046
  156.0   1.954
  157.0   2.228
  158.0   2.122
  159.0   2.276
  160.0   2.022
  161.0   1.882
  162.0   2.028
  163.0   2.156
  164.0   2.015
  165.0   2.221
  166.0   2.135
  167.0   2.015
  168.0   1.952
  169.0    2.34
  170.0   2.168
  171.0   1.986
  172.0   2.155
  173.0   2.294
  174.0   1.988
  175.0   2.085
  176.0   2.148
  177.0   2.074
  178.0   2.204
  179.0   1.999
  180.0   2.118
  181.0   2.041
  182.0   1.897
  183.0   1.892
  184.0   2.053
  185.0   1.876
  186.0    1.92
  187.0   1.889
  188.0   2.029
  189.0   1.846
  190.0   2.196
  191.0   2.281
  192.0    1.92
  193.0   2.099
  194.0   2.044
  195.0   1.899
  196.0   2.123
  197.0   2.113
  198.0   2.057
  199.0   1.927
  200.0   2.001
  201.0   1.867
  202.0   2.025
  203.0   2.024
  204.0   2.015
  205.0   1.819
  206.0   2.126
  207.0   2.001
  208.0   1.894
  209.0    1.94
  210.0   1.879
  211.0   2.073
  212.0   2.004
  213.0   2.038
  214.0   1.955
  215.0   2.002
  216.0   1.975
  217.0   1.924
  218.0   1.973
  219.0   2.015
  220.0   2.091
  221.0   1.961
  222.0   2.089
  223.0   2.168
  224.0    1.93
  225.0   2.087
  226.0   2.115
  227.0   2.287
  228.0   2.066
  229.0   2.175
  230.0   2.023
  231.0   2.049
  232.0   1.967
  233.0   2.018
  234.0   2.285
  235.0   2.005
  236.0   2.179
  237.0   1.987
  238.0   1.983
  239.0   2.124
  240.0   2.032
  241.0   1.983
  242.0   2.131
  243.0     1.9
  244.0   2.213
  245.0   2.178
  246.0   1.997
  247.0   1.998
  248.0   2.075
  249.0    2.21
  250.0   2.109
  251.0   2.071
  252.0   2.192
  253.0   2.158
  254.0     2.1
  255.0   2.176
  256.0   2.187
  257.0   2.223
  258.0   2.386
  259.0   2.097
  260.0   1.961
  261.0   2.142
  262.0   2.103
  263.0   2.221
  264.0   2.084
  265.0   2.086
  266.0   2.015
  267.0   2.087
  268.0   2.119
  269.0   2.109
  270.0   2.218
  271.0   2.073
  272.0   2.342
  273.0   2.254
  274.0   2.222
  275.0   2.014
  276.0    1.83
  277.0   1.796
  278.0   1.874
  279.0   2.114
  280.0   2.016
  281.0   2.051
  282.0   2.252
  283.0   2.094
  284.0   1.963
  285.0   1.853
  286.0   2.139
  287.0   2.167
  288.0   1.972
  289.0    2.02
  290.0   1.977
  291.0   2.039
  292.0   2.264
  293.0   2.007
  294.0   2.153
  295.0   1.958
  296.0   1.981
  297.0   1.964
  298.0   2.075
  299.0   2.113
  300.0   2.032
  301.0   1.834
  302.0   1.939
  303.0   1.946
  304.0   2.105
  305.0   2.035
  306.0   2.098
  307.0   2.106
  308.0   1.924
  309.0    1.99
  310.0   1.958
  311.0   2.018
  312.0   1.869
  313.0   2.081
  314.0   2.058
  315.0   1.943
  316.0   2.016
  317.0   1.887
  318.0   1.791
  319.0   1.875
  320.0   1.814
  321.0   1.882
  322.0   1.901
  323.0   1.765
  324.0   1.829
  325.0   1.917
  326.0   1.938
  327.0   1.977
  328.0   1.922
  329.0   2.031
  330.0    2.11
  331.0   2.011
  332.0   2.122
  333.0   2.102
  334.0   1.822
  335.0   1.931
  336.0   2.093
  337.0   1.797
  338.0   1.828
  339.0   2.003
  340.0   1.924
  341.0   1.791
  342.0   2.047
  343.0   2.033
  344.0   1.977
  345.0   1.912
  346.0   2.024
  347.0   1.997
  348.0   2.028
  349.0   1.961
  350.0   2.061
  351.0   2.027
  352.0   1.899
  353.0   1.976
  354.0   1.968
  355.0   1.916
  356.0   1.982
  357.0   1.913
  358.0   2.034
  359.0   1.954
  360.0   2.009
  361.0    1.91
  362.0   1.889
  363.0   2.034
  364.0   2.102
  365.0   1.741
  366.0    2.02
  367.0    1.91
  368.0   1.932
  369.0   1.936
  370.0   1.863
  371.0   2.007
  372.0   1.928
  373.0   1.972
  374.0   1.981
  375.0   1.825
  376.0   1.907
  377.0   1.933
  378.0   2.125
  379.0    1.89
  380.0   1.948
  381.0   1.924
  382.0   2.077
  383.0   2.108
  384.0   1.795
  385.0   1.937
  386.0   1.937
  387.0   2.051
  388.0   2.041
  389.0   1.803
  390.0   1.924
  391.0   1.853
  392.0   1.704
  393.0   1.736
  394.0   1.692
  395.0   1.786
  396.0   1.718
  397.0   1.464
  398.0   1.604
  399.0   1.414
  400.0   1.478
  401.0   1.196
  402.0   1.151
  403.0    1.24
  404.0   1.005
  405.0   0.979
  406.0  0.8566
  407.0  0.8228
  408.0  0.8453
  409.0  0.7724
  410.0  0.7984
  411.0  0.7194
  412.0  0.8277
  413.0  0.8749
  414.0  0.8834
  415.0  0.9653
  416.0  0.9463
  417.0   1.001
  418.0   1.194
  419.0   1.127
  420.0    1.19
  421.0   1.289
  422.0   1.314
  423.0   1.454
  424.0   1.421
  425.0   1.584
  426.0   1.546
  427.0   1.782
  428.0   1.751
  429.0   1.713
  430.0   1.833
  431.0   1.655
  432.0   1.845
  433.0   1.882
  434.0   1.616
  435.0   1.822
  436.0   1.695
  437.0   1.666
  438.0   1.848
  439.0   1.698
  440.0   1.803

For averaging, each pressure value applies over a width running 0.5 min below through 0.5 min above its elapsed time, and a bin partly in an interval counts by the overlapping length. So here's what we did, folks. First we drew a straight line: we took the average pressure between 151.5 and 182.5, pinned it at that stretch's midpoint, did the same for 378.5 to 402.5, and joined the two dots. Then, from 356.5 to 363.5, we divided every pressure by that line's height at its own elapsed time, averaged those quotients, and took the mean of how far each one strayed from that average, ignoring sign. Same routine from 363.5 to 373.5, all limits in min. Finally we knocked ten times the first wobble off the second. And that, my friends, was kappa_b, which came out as -0.26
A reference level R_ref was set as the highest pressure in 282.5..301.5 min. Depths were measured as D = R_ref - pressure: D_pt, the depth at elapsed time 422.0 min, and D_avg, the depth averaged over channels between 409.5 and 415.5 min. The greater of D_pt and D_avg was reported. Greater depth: 1.4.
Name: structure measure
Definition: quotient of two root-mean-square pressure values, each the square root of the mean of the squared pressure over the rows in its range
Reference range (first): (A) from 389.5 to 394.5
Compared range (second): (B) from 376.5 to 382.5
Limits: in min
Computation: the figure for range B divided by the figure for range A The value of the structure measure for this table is 1.11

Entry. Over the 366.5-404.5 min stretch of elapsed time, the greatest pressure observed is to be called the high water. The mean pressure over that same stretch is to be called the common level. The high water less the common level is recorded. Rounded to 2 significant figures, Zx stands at 0.34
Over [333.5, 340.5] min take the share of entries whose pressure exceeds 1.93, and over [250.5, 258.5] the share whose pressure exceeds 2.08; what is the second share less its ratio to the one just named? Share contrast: -1.17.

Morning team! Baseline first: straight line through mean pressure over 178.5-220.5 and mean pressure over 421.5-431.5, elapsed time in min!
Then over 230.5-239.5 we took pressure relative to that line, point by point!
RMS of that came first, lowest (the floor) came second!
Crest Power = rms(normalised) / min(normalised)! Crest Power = 1.05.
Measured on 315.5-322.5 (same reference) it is 1.05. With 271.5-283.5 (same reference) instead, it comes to 1.16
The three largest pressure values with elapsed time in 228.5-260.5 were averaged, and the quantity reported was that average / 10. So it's 0.23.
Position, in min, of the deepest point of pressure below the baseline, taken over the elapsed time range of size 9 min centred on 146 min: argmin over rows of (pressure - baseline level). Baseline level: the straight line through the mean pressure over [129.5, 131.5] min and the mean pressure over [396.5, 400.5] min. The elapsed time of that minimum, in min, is 148.0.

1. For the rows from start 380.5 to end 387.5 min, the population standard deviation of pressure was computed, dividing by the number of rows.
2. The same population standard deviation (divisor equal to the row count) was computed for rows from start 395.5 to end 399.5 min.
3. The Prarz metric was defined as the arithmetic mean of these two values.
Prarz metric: 0.110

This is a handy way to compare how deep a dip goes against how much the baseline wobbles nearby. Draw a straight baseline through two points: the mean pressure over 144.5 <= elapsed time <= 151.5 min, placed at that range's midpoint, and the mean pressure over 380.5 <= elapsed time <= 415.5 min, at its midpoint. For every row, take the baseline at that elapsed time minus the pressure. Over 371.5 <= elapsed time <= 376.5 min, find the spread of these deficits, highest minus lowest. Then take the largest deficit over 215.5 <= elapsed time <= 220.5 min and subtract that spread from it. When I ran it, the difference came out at -0.25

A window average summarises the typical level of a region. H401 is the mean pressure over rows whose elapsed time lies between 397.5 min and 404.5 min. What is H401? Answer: 1.30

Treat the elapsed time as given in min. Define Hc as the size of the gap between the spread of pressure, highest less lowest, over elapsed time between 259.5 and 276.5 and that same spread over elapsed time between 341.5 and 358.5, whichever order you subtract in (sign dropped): 0.35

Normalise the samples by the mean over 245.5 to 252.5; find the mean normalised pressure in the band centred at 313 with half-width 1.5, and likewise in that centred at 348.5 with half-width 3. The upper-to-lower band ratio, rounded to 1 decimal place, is 1.0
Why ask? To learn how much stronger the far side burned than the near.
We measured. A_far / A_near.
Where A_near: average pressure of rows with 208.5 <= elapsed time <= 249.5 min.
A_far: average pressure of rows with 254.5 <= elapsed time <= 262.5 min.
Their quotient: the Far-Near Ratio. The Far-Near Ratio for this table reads 1.05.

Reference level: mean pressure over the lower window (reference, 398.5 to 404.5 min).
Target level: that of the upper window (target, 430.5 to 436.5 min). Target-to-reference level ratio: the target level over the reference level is 1.40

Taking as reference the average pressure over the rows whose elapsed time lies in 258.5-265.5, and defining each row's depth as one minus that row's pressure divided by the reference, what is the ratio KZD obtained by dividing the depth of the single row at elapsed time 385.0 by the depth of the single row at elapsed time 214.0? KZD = 1.1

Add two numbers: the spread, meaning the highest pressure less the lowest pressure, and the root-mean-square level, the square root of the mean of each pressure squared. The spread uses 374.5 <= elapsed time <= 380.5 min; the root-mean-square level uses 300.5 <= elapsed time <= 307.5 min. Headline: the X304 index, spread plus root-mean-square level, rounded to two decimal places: 2.31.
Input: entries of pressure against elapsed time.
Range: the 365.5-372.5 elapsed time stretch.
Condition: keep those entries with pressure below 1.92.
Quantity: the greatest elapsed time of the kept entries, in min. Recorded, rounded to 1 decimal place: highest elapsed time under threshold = 370.0 min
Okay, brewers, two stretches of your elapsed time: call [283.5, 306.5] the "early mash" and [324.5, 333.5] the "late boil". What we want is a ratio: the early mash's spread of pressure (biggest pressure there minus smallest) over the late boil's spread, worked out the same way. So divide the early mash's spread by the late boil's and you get 2.10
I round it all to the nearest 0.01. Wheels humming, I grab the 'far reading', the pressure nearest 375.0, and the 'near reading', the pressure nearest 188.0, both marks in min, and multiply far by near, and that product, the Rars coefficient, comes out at 3.70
